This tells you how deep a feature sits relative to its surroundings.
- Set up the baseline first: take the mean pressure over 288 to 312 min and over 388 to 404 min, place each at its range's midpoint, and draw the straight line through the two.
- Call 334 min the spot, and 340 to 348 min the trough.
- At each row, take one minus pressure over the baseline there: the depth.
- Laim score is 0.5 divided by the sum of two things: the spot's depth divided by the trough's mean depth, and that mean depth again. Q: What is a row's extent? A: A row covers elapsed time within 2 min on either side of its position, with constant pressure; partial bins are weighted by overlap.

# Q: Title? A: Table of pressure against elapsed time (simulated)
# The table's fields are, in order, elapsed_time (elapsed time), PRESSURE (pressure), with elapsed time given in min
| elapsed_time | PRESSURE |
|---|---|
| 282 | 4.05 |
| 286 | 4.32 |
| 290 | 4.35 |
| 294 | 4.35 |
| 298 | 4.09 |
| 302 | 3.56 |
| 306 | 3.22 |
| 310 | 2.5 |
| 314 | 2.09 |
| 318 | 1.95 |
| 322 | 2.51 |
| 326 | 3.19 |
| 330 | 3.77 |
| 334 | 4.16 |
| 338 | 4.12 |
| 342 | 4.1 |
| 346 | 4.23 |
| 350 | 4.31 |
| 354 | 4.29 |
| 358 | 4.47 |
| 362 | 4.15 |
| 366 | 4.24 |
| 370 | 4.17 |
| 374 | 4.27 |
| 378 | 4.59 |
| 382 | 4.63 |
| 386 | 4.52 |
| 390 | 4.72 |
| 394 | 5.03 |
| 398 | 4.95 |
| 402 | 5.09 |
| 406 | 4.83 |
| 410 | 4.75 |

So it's -1.53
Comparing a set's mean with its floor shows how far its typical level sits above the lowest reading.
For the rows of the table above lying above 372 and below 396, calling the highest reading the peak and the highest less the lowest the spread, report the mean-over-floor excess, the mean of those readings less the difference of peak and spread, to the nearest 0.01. 0.36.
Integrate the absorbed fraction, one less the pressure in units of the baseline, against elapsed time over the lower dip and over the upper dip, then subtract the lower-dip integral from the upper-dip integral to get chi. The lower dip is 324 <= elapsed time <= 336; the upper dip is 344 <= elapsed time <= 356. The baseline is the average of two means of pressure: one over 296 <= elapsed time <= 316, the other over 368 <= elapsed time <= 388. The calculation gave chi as -2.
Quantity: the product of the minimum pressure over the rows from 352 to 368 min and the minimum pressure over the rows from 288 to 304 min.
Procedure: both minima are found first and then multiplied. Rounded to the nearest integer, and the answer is 15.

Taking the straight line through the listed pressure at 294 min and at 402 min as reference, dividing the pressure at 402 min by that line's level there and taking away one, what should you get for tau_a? 0.0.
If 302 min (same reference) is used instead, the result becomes -0.2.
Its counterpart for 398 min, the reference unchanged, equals 0.0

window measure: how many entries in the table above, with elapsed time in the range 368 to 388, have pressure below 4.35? 2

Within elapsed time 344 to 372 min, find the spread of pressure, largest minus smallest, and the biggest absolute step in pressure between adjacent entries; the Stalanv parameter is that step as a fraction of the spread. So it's 1.00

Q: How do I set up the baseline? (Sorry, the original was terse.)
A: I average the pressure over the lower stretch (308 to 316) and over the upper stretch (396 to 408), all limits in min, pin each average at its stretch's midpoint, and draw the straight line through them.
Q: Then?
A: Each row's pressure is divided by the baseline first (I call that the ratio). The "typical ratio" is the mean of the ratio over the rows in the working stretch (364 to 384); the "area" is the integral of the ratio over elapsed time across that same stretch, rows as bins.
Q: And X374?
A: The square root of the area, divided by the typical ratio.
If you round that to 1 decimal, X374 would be 4.3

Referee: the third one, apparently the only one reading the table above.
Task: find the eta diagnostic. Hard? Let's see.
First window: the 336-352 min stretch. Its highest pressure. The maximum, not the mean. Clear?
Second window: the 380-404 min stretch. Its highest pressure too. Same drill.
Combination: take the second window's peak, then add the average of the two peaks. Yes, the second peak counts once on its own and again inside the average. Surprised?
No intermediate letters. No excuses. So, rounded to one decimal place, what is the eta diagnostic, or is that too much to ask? 9.8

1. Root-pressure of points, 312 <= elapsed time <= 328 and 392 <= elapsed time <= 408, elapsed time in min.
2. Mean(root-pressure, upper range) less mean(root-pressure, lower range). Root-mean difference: 0.68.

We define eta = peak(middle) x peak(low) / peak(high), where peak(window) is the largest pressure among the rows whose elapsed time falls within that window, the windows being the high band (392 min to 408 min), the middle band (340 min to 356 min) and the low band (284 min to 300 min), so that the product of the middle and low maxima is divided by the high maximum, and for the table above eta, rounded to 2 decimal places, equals 3.68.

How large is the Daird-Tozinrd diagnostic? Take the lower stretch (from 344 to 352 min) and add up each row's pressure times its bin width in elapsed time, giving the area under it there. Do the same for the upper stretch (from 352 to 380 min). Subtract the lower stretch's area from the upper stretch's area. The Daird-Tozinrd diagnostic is 87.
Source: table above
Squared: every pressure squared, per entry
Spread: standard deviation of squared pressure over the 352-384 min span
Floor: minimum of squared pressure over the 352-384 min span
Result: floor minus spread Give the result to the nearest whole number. 16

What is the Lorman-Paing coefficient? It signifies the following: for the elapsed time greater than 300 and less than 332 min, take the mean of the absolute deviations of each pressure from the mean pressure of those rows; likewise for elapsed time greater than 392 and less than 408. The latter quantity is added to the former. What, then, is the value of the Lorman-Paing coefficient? 0.67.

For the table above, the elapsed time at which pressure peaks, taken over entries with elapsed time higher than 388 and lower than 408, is 402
